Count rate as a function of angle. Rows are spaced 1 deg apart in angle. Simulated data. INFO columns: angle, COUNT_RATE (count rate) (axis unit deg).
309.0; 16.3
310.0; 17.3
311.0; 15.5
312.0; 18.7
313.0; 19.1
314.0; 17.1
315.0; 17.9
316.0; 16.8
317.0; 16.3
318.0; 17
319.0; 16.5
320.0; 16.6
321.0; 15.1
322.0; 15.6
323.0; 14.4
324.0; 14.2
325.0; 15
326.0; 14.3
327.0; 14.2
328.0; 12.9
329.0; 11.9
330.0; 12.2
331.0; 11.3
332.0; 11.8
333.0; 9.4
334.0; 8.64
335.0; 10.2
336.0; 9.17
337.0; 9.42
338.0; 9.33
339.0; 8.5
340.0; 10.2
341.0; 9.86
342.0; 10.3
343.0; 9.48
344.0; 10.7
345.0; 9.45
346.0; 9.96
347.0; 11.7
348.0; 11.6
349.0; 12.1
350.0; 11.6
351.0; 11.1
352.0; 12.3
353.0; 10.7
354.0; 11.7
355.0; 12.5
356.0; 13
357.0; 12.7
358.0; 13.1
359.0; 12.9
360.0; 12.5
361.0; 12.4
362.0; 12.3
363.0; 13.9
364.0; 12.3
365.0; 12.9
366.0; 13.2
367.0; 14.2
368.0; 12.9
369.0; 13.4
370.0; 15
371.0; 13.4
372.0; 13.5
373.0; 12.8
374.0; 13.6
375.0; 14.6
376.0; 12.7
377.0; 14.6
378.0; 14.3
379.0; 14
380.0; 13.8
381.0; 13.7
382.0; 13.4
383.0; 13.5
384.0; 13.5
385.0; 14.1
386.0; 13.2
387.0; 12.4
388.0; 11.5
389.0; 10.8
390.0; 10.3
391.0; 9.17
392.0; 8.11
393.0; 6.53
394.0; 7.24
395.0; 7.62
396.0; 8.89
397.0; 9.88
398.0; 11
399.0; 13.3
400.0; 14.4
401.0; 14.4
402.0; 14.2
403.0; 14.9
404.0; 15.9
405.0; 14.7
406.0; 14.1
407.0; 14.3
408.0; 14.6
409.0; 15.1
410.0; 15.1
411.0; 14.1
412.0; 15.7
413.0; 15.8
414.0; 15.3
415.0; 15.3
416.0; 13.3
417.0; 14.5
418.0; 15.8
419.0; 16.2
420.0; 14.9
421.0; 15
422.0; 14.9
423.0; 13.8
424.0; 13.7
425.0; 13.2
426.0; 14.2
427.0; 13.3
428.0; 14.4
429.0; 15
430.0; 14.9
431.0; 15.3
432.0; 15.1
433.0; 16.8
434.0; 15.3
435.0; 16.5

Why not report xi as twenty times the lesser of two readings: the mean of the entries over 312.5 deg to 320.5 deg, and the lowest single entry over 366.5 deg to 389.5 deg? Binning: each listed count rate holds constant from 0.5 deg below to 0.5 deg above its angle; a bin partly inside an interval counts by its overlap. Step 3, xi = 216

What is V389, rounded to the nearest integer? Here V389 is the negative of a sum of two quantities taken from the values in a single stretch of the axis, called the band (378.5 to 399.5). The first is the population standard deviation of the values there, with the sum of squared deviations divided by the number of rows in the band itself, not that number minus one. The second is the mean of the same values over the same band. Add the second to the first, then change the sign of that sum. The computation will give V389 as -14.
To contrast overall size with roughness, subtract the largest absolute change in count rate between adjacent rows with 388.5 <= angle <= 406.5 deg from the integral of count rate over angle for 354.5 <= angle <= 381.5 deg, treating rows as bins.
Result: 358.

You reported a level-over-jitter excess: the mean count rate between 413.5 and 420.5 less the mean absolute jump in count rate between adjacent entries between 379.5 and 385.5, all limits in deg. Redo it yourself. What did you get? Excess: 14.8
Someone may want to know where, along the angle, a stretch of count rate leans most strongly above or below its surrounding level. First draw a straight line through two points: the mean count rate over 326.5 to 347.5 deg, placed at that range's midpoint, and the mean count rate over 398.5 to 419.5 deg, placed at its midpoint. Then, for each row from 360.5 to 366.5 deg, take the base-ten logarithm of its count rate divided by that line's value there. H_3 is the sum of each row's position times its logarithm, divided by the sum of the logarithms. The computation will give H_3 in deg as 363.7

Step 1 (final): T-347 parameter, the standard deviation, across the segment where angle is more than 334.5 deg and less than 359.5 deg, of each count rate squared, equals 30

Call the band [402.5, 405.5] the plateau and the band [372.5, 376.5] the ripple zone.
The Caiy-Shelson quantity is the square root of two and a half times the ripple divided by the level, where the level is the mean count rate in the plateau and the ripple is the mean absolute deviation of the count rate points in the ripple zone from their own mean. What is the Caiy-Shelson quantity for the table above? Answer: 0.33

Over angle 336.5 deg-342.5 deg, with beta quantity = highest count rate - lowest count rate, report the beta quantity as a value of 1.8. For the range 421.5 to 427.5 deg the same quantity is 1.7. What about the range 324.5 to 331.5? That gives 3.7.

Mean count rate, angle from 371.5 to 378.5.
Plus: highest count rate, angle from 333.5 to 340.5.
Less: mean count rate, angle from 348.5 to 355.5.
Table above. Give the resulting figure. 12.2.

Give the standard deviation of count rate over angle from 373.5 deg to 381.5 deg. 0.6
